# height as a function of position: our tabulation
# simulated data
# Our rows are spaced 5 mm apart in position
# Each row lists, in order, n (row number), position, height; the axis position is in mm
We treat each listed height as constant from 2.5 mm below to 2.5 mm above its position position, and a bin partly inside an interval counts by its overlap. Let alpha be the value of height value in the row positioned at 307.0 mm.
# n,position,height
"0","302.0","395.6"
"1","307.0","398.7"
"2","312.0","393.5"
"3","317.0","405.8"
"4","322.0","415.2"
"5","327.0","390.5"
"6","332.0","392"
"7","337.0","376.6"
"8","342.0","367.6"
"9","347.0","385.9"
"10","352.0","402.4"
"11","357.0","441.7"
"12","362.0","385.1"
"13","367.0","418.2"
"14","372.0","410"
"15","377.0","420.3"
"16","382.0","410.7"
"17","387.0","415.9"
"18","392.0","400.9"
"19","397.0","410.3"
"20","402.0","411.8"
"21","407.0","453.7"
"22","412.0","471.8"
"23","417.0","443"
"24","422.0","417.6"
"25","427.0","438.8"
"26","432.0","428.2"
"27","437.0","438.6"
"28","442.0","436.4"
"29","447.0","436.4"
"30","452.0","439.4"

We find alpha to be 398.7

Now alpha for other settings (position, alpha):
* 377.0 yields 420.3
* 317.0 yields 405.8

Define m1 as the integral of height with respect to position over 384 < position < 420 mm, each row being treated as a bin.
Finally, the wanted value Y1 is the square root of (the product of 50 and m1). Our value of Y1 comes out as 879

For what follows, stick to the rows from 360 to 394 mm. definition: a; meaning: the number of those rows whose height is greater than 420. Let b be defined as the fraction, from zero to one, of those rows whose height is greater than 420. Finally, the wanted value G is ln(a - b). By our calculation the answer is -0.2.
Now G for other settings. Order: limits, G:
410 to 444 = 1.6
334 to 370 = -0.2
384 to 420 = 0.9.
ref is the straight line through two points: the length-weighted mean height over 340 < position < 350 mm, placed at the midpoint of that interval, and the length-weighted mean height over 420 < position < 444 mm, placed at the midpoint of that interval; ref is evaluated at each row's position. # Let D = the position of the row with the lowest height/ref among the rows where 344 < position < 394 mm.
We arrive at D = 392.0 mm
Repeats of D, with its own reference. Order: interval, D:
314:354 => 342.0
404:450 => 422.0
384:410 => 392.0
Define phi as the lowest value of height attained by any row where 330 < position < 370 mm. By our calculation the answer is 367.6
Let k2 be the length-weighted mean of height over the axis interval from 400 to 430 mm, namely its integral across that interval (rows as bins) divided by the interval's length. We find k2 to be 440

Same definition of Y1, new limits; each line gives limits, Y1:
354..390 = 863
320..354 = 814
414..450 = 885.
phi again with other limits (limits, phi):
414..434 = 417.6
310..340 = 376.6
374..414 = 400.9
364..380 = 410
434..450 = 436.4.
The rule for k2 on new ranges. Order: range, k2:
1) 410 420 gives 455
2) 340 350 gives 378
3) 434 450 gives 437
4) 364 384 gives 414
